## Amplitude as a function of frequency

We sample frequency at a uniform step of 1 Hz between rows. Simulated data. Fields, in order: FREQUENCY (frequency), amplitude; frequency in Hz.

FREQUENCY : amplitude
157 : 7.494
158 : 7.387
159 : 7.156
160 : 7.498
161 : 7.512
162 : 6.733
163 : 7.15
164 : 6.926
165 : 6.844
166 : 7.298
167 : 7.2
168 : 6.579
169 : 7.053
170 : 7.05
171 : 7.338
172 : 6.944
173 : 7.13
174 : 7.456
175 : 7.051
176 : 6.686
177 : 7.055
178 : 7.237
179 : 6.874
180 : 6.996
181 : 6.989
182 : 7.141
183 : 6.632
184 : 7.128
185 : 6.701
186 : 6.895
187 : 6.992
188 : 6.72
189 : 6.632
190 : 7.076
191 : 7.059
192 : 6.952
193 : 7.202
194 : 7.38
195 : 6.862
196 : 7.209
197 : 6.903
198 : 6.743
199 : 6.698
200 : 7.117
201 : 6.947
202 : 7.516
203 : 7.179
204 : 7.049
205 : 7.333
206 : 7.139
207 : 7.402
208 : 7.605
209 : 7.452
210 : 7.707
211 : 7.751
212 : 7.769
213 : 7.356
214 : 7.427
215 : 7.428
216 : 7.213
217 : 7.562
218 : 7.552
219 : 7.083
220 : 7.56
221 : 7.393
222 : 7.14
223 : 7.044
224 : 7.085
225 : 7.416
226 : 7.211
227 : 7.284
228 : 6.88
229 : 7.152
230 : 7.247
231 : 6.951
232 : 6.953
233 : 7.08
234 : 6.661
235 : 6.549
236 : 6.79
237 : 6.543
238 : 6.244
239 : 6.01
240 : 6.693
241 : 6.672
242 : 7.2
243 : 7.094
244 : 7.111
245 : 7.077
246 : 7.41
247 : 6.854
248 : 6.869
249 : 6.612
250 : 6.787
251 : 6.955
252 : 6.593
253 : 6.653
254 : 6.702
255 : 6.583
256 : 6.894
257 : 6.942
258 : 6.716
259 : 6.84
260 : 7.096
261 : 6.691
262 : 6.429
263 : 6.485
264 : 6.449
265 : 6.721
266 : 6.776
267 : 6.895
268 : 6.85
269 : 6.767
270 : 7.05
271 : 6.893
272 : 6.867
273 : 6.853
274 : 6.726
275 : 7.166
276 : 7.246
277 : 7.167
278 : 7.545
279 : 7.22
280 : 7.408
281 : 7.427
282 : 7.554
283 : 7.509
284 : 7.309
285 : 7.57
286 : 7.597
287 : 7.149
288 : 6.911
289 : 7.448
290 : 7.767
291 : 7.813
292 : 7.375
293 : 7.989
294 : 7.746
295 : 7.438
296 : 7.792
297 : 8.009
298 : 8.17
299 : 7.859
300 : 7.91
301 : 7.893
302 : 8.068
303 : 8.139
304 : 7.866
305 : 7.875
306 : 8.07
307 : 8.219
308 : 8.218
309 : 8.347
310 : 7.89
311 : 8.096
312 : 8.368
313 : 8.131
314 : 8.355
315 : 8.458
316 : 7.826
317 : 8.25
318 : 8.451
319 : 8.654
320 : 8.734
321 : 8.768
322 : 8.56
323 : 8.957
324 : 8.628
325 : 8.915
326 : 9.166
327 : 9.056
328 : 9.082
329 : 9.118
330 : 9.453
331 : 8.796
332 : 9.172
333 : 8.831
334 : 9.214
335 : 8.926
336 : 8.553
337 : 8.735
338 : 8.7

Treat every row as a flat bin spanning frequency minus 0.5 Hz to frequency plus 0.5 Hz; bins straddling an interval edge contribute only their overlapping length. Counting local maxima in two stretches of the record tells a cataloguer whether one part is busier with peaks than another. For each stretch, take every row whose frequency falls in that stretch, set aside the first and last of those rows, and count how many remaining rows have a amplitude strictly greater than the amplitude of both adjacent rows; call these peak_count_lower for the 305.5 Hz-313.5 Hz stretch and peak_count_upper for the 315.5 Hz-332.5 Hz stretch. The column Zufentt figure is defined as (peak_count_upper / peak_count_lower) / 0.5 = 2.7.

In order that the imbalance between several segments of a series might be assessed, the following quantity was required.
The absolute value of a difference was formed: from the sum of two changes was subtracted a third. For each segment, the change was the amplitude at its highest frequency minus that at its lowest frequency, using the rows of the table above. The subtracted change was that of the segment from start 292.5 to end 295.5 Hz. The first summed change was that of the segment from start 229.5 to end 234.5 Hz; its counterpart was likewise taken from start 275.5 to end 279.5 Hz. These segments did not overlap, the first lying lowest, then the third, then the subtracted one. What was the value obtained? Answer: 0.061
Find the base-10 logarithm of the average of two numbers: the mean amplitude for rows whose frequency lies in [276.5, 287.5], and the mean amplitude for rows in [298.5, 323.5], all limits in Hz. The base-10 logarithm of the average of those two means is 0.893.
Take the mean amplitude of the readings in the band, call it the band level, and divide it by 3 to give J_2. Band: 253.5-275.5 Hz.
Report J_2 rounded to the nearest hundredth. 2.26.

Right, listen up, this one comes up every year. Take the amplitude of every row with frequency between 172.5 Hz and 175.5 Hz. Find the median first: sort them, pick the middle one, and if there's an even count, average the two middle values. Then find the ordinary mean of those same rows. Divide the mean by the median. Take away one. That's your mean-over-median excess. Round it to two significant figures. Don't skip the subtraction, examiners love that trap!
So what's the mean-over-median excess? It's 0.012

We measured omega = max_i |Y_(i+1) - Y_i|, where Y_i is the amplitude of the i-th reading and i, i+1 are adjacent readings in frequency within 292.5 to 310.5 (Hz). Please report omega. 0.46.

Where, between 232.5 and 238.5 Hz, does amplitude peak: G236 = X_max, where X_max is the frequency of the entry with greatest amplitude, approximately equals 233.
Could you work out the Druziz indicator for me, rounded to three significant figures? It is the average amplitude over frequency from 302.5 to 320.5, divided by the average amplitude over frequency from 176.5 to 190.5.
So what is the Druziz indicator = 1.19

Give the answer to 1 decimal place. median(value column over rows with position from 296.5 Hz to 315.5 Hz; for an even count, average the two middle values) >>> 8.1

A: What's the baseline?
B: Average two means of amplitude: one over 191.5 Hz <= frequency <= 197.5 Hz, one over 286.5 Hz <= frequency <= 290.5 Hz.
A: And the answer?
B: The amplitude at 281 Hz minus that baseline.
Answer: 0.2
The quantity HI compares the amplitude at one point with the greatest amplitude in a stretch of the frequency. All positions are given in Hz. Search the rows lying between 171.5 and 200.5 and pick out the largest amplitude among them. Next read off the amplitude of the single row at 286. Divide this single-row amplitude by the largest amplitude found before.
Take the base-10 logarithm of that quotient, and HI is 0.008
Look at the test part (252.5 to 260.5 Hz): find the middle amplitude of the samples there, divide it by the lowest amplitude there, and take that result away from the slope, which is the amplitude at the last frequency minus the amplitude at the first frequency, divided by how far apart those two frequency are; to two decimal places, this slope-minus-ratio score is -0.97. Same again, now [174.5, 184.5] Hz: -1.05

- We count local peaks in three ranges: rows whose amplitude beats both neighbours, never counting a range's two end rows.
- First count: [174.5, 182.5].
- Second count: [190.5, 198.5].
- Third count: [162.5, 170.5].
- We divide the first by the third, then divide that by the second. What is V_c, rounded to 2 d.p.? 0.50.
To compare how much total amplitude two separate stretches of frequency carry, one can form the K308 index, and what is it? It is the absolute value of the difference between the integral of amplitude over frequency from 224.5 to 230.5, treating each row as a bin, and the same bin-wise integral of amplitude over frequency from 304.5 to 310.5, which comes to 5.4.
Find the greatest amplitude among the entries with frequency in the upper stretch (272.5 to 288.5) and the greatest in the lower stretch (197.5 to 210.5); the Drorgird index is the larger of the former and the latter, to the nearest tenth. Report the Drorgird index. 7.7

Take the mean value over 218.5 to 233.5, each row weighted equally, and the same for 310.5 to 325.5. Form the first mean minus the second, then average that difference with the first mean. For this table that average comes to 2.9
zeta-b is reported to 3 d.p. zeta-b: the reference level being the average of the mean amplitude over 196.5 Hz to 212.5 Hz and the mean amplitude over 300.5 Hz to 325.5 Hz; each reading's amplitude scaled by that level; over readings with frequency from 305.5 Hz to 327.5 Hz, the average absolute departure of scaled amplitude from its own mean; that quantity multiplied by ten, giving 0.385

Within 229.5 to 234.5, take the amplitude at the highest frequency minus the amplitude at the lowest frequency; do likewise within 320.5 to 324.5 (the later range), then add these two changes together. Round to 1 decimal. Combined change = -0.7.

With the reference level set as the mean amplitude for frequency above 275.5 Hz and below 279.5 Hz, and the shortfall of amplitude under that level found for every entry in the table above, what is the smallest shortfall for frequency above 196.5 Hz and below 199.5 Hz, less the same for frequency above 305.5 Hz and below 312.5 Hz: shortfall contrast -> 1.5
